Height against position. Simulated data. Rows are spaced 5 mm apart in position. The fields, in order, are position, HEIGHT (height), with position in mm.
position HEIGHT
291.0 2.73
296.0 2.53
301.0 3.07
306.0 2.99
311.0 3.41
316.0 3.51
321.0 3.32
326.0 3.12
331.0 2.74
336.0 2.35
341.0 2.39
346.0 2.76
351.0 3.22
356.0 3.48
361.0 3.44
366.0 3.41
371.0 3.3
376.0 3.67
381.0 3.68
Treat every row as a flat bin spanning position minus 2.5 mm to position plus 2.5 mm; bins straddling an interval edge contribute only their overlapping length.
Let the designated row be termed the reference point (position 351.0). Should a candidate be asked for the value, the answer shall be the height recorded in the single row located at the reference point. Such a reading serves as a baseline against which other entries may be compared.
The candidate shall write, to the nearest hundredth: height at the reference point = 3.22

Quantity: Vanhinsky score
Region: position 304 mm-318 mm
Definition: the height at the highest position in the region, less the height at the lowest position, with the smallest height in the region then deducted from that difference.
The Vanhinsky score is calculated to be -2.5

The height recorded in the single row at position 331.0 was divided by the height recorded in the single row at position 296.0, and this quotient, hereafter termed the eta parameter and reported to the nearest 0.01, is 1.08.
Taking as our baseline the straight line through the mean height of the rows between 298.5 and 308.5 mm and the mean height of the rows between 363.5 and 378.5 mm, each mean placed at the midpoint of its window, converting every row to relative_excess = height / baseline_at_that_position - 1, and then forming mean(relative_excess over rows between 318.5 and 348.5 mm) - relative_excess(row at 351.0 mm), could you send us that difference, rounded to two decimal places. -0.10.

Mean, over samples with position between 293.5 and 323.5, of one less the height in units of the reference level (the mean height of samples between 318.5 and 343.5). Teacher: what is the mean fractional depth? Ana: -0.13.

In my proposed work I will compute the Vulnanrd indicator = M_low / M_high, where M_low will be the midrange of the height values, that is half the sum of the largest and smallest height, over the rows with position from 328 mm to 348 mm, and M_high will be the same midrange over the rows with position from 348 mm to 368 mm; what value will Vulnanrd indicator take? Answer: 0.76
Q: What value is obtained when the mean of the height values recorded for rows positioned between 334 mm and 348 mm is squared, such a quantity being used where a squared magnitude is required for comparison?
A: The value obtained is 6.2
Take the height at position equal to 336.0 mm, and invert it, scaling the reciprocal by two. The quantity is 0.85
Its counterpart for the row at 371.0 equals 0.61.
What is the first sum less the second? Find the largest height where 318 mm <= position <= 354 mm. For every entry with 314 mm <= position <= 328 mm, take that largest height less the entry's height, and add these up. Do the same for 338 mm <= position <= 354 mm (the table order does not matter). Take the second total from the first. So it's -1.6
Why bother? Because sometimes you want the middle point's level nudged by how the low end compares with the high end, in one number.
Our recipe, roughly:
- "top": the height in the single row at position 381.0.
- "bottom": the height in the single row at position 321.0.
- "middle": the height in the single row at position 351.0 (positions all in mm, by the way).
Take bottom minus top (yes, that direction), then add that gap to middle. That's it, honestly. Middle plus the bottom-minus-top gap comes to 2.9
